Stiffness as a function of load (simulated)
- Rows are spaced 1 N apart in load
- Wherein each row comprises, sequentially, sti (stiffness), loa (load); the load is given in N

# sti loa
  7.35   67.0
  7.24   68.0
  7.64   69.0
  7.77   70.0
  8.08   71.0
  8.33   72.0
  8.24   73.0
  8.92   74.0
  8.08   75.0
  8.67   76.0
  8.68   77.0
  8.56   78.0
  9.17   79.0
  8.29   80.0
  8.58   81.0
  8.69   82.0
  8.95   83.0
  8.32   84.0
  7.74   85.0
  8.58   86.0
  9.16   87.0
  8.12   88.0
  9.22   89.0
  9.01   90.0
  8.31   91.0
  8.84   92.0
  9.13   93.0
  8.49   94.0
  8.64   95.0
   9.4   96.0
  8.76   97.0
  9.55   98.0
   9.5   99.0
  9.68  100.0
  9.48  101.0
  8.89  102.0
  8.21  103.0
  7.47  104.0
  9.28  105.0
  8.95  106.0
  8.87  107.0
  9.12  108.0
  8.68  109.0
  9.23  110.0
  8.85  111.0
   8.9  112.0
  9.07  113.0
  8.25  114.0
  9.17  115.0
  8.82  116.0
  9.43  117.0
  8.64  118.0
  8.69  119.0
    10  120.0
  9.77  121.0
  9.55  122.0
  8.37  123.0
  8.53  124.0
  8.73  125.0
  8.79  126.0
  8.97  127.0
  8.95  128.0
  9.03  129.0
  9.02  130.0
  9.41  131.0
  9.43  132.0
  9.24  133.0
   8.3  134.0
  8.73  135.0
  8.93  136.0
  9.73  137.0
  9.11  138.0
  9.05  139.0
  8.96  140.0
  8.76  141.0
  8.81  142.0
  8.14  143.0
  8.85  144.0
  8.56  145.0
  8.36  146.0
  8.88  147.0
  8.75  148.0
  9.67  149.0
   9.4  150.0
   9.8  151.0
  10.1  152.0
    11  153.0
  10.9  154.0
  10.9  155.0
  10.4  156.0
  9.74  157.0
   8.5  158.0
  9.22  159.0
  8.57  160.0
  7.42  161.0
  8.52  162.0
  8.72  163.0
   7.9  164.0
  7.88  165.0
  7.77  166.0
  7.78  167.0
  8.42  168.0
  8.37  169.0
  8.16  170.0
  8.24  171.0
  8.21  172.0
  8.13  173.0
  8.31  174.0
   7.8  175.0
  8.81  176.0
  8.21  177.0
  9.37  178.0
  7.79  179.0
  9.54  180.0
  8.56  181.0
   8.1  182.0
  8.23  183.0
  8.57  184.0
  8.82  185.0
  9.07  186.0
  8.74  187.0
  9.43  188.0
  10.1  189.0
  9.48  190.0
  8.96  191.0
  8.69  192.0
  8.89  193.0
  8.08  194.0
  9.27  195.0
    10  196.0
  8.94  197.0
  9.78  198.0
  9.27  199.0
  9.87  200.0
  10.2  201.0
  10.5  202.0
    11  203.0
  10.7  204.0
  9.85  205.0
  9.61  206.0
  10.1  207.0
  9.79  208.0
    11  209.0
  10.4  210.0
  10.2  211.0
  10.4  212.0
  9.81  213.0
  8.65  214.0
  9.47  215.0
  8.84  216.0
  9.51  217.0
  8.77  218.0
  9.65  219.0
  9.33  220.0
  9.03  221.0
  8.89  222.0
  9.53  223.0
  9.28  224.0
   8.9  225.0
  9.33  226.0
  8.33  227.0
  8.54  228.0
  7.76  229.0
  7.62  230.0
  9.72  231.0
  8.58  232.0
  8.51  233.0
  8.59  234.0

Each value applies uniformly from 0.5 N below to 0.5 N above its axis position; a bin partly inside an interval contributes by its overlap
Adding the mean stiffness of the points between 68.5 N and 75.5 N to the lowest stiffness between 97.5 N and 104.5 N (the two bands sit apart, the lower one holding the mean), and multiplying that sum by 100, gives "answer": 1562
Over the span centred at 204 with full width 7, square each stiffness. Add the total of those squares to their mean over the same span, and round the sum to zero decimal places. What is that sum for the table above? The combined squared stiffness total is 847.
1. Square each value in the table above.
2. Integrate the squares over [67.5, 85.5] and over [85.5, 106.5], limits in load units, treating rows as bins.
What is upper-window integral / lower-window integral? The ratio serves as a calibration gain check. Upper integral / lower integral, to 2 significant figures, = 1.3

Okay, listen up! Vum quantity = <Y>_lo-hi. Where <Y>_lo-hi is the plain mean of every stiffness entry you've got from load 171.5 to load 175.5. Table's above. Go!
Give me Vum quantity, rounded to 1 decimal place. 8.1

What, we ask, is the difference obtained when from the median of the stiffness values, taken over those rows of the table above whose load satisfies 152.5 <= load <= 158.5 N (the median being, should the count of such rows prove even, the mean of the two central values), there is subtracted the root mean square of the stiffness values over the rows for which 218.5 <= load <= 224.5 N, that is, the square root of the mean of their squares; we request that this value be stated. 1.4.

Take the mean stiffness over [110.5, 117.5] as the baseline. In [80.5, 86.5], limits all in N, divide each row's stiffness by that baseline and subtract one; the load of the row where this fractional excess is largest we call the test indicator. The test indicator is 83.0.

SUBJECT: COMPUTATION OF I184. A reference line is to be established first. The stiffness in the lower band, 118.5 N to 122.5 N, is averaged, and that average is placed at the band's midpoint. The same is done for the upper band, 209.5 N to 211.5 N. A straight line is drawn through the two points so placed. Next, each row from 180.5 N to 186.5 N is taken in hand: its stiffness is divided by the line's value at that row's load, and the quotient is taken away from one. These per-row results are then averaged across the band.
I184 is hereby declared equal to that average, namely 0.15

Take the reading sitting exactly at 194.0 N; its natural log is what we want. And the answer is 2.09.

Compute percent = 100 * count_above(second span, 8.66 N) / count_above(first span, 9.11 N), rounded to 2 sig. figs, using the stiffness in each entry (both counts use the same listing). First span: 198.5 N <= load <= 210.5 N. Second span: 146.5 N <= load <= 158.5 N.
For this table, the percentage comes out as 92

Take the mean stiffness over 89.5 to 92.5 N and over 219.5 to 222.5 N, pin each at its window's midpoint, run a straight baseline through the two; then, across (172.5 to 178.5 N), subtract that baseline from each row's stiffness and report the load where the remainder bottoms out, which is 175.0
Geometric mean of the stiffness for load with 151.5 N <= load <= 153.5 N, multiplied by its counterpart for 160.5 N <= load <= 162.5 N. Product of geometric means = 84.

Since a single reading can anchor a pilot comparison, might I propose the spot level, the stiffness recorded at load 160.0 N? 8.57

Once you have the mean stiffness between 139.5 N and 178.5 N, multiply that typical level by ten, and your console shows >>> 88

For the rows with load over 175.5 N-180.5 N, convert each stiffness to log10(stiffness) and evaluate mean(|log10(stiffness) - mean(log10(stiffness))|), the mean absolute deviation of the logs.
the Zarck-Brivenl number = 0.0300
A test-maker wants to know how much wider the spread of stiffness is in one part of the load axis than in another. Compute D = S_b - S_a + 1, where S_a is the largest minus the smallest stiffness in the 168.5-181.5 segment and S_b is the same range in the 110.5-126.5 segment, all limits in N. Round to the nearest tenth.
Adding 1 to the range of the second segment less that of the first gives 1.0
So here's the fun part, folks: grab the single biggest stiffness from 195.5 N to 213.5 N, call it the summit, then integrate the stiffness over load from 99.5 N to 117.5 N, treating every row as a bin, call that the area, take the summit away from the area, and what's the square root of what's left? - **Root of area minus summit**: 12.2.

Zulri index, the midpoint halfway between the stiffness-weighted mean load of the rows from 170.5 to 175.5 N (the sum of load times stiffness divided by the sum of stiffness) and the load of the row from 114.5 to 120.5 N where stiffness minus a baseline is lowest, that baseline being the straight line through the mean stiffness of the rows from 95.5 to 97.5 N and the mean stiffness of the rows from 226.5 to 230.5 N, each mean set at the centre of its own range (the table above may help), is 145.5 N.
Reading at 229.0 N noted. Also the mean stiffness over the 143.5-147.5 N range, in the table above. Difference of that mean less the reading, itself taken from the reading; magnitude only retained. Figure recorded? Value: 6.9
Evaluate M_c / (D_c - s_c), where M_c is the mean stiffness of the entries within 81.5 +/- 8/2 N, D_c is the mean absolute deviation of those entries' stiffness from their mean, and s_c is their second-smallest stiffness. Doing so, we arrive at -1.07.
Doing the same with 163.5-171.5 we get -1.07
